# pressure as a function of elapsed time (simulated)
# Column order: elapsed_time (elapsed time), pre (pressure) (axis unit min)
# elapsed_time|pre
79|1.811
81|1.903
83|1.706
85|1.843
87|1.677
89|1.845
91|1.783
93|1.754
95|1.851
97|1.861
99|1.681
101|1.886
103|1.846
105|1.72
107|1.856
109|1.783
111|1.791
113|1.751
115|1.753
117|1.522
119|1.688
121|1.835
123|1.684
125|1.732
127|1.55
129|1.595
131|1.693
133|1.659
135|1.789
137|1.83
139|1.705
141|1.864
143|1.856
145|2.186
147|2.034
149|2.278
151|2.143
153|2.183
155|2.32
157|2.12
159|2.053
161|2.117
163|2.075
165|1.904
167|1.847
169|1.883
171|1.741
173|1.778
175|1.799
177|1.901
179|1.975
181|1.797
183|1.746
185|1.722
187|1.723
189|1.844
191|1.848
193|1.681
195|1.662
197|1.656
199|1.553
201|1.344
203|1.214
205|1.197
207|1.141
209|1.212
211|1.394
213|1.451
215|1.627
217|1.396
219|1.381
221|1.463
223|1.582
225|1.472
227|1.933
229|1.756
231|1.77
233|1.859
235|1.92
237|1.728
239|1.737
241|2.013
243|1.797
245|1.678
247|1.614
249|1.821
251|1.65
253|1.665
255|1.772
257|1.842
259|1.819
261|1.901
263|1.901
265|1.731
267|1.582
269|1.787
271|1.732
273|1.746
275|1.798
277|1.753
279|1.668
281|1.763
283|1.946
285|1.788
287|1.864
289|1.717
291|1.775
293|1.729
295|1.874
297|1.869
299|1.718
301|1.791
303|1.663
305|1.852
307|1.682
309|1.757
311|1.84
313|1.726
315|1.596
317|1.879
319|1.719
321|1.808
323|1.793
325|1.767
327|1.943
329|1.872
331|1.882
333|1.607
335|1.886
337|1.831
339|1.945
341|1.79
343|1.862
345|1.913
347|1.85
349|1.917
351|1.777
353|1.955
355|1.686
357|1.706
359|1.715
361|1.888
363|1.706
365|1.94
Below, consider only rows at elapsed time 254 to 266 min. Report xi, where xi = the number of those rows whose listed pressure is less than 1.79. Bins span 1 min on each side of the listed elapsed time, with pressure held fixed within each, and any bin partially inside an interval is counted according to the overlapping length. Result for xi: 2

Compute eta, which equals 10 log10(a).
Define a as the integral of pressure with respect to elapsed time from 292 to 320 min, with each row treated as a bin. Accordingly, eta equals 16.9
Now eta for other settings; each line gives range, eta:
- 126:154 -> 17.2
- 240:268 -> 17.0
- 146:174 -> 17.6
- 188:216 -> 16.2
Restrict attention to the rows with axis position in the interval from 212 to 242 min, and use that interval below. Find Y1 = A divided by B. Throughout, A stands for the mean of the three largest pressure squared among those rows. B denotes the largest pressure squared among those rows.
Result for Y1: 0.944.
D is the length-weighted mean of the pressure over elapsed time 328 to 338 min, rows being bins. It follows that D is 1.82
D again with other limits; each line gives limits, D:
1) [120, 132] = 1.68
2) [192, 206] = 1.47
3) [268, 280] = 1.75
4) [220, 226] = 1.51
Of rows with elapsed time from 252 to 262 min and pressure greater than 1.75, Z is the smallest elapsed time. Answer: 255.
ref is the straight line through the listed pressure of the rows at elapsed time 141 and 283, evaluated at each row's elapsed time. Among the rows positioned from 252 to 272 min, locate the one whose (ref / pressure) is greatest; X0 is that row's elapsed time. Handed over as 267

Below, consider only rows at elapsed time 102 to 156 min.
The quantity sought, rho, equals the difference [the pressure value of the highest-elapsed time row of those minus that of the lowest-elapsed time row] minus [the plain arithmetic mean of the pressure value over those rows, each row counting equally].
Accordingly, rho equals -1.36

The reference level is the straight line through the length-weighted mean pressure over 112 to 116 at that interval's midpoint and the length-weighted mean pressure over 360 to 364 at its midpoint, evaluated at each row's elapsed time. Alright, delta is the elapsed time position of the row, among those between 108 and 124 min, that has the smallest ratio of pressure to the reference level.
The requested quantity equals 117 min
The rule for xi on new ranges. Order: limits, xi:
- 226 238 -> 3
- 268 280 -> 5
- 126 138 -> 5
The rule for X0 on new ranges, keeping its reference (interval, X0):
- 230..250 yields 247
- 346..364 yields 355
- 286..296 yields 289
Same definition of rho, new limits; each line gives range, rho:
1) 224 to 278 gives -1.49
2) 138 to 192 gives -1.80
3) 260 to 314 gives -1.95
